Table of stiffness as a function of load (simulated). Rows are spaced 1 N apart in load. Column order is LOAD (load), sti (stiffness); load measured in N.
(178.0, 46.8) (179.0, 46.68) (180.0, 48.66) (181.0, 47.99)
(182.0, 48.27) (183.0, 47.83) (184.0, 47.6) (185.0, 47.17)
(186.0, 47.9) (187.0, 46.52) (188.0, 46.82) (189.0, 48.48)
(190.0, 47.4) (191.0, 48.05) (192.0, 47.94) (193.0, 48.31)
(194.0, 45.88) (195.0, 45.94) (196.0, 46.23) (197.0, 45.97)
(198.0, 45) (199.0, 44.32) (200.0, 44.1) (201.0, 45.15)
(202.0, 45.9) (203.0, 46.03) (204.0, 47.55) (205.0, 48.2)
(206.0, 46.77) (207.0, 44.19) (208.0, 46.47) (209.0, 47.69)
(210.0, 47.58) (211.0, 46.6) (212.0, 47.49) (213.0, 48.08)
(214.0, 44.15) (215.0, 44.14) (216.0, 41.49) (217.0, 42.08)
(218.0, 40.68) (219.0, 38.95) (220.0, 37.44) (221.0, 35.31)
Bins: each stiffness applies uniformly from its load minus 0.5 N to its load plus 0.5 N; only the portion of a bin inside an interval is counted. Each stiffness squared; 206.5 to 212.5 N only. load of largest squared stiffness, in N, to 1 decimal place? 209.0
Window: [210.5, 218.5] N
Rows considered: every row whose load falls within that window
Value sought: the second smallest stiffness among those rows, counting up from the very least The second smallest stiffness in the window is 41.49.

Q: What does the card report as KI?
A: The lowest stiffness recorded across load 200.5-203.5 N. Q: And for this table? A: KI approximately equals 45.15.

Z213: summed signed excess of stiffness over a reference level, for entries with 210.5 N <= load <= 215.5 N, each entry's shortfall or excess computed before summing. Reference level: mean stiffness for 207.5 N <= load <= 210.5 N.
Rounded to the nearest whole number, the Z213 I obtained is -6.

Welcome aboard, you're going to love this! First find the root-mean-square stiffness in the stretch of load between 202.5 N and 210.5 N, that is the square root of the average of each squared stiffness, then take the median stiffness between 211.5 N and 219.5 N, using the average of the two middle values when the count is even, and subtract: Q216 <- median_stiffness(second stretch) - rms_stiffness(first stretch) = -3.7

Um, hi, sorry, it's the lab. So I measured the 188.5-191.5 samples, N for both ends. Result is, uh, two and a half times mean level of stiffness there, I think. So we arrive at 120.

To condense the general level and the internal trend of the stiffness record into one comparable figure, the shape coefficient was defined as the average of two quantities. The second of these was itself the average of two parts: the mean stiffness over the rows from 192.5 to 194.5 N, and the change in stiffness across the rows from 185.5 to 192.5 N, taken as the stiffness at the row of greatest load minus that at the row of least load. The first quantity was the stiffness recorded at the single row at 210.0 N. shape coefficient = 35.6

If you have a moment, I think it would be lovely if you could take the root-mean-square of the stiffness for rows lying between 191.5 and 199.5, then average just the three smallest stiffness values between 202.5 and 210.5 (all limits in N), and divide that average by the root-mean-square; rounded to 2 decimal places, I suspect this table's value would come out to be 0.99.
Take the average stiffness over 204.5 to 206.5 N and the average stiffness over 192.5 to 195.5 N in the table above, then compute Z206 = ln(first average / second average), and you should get 0.016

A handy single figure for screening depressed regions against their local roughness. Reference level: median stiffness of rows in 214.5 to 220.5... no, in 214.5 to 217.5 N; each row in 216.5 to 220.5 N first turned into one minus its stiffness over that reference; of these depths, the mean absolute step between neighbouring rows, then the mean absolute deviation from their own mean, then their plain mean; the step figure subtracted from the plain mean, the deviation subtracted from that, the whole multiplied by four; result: -0.080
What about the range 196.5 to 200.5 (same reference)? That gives -0.383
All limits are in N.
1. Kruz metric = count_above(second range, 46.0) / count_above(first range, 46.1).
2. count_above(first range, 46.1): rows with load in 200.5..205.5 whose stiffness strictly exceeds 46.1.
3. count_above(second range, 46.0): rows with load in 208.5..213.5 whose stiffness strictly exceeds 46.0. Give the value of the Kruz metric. 2.5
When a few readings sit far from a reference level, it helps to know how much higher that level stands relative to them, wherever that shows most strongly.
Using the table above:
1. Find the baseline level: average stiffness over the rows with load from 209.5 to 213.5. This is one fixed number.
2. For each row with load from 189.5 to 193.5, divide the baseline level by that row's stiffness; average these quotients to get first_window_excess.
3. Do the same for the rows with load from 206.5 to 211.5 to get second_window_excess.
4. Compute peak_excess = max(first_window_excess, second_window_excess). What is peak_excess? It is 1.02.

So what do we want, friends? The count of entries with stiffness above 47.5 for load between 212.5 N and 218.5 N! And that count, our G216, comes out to 1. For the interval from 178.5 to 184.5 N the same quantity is 5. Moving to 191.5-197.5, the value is 2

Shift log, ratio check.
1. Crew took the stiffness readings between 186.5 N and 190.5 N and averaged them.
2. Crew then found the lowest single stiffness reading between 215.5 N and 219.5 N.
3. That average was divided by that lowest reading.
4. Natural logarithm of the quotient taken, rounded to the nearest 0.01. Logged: 0.19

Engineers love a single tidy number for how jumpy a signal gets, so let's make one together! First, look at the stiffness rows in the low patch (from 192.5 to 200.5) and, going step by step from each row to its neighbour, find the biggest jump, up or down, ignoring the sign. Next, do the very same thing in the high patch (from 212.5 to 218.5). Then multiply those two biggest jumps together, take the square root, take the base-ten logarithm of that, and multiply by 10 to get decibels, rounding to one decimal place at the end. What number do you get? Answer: 4.9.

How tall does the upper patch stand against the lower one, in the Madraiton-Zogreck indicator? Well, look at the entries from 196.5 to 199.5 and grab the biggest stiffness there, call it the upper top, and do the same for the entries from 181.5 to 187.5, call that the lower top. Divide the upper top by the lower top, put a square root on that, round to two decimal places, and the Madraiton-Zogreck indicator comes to 0.98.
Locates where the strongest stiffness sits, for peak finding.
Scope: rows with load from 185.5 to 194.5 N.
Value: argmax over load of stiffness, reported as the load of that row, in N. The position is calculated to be 189.0 N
